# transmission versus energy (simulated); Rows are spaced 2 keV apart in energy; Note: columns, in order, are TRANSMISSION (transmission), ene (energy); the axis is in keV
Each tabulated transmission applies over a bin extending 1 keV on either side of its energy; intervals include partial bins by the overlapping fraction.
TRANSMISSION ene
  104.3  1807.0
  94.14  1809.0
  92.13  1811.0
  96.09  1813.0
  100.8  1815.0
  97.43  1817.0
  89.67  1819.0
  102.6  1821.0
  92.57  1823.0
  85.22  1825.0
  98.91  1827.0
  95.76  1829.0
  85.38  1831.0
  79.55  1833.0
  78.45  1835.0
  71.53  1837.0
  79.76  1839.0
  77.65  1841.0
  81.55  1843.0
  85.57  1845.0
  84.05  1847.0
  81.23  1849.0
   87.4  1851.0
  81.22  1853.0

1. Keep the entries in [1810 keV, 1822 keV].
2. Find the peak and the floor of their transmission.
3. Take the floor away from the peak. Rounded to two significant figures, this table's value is 13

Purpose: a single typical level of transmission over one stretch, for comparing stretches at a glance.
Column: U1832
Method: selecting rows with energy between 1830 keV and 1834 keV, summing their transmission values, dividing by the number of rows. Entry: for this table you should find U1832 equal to 82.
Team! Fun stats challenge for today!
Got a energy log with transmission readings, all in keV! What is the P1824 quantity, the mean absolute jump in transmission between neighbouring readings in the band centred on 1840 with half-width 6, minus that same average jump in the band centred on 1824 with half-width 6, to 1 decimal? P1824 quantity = -4.4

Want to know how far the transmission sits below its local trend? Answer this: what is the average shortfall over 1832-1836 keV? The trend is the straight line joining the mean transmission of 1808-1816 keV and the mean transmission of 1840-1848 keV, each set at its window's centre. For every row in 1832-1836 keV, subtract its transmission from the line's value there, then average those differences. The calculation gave 7.5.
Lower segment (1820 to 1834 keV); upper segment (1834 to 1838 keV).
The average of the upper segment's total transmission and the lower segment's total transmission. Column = 395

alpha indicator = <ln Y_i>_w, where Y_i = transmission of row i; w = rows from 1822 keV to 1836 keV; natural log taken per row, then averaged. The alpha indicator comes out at 4.47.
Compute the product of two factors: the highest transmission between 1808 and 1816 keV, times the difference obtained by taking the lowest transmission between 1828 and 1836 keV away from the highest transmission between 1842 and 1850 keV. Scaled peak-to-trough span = 718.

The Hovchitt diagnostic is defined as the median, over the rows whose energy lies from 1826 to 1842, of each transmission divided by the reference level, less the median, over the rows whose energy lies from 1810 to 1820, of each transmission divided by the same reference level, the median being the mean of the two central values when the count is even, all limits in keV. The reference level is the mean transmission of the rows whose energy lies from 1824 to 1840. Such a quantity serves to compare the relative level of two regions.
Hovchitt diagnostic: -0.19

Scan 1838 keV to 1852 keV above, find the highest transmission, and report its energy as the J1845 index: 1851.0 keV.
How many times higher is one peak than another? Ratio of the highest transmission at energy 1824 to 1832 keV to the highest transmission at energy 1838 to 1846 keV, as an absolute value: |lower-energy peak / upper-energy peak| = 1.16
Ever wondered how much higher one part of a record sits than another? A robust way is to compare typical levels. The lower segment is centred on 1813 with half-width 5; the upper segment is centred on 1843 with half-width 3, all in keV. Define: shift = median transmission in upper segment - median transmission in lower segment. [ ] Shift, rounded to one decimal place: -14.5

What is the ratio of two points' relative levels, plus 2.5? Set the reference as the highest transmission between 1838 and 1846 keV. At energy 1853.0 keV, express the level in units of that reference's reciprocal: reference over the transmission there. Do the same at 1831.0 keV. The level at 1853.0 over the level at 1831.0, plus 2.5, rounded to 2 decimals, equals 3.55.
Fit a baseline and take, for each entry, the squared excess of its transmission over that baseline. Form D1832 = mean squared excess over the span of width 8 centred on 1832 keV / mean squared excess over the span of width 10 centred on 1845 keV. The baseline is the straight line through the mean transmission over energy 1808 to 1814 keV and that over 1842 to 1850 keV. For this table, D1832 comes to 3.7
